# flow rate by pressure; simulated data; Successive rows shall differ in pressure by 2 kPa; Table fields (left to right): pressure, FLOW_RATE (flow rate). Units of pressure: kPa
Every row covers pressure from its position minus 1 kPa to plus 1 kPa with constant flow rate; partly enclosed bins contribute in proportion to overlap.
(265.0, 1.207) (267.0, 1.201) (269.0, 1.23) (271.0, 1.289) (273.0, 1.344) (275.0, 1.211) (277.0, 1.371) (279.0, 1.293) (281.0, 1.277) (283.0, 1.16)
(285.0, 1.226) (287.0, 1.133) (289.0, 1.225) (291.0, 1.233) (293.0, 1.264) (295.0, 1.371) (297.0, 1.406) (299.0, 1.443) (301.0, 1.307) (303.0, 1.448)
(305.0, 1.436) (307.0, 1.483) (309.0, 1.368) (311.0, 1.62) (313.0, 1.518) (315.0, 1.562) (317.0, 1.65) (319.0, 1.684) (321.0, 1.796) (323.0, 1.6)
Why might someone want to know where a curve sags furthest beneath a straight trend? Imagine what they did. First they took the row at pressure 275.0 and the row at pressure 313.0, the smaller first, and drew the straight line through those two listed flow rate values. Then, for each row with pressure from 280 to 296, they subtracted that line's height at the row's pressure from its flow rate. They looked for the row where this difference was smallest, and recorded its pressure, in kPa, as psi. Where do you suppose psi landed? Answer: 287.0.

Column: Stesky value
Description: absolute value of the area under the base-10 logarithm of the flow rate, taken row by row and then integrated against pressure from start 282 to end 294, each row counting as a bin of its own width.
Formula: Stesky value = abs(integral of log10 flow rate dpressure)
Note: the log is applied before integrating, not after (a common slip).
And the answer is 0.98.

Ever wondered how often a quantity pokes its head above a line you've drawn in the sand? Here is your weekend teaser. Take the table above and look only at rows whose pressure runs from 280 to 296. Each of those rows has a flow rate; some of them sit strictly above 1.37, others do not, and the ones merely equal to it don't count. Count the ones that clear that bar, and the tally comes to 1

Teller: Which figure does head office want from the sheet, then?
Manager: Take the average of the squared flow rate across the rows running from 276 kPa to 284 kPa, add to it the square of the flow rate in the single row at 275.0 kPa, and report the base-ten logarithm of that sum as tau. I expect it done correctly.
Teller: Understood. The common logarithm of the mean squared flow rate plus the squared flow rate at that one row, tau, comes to 0.49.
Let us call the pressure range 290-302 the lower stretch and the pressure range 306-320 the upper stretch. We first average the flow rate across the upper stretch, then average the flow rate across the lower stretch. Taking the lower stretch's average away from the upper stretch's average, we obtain 0.22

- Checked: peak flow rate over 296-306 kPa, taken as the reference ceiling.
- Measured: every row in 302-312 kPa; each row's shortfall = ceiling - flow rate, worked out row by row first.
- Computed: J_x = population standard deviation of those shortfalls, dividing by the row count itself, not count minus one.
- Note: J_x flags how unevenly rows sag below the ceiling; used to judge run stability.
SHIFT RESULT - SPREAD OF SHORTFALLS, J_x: 0.083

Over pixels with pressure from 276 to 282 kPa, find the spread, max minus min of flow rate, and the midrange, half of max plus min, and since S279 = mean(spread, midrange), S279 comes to 0.71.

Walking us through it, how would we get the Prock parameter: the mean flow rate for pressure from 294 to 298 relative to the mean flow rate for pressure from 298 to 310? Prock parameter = 0.98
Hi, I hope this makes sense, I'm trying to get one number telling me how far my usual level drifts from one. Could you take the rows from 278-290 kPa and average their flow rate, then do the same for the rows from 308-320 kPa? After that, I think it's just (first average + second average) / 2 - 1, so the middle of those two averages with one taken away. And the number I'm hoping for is 0.39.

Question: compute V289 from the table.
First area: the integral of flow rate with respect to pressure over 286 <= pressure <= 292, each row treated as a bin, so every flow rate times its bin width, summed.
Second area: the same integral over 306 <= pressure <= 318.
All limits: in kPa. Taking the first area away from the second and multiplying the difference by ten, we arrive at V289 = 112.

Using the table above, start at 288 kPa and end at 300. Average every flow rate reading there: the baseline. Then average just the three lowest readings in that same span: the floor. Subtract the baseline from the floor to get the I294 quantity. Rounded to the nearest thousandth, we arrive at -0.083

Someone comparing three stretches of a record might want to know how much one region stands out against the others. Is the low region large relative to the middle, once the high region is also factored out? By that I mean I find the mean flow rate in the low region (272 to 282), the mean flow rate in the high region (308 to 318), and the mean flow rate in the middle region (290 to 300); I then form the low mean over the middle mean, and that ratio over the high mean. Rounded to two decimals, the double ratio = 0.63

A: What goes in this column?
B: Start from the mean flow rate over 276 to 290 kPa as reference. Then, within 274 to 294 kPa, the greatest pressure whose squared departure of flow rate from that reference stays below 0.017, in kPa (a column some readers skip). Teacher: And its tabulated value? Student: 293.0 kPa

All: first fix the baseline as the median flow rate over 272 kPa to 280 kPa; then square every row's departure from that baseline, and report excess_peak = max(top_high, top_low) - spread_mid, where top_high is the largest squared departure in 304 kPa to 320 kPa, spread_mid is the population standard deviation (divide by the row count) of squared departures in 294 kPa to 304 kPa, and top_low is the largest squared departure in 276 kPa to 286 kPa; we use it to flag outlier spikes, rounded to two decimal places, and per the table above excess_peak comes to 0.13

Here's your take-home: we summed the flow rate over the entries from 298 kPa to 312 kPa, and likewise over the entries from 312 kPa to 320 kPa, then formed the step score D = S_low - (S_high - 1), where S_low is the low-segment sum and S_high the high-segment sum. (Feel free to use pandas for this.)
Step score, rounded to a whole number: 5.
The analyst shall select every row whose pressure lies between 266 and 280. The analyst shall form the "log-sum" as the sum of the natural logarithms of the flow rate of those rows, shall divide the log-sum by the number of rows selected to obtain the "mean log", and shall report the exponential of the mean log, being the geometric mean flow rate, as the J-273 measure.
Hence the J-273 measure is 1.28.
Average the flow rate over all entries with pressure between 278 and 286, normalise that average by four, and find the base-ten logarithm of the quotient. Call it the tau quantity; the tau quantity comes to -0.509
